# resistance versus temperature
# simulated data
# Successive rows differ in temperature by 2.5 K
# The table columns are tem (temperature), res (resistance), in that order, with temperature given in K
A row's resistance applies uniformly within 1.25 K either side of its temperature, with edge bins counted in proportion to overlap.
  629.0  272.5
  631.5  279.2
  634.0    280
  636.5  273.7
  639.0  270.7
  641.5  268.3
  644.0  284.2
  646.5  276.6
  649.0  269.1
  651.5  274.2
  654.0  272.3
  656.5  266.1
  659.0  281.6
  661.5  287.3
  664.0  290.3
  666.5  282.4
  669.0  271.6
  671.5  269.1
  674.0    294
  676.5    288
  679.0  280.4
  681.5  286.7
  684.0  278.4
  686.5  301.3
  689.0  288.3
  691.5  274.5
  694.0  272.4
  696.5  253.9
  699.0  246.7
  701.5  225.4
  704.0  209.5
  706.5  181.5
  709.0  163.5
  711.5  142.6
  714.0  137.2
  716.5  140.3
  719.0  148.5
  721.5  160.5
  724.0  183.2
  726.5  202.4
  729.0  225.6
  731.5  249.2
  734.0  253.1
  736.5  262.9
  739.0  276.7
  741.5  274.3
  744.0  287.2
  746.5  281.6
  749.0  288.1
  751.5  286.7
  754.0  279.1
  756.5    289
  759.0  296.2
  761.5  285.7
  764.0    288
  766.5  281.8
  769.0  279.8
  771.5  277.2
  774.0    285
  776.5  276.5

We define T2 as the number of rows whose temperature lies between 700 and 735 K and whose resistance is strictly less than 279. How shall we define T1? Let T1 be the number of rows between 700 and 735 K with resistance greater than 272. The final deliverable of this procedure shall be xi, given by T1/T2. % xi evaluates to 0.0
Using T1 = 0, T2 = 14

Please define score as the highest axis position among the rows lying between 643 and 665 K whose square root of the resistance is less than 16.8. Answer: 659.0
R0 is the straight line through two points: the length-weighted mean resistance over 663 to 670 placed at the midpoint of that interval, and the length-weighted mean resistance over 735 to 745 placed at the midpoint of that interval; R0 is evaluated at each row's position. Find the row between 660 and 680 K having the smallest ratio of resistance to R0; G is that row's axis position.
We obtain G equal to 671.5 K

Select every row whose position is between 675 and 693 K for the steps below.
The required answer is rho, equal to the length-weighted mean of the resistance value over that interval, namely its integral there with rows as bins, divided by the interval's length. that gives 285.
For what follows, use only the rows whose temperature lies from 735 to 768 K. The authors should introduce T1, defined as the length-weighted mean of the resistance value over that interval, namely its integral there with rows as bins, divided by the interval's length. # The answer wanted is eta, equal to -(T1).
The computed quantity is -283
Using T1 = 283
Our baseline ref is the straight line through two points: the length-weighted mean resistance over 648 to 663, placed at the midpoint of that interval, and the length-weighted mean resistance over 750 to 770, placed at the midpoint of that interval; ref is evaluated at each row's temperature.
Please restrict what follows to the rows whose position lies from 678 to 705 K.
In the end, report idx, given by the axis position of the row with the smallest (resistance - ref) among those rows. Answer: 704.0 K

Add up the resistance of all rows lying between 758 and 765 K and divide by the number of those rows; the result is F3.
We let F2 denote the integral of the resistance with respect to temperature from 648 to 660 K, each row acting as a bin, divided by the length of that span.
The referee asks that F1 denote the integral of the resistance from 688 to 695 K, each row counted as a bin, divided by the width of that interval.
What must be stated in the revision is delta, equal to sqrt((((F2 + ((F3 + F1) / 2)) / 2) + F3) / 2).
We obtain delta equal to 16.9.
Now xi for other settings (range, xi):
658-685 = 3.0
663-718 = 0.8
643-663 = 1.2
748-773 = 10.0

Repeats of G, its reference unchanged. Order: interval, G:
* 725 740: 726.5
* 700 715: 714.0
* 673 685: 684.0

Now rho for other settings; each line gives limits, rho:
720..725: 170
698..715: 186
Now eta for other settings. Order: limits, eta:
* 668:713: -251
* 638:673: -276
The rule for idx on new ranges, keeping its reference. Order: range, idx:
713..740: 714.0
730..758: 731.5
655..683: 656.5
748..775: 771.5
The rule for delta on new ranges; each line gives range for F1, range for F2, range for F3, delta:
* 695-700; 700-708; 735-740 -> 15.9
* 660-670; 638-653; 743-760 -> 16.8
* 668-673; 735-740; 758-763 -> 16.8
